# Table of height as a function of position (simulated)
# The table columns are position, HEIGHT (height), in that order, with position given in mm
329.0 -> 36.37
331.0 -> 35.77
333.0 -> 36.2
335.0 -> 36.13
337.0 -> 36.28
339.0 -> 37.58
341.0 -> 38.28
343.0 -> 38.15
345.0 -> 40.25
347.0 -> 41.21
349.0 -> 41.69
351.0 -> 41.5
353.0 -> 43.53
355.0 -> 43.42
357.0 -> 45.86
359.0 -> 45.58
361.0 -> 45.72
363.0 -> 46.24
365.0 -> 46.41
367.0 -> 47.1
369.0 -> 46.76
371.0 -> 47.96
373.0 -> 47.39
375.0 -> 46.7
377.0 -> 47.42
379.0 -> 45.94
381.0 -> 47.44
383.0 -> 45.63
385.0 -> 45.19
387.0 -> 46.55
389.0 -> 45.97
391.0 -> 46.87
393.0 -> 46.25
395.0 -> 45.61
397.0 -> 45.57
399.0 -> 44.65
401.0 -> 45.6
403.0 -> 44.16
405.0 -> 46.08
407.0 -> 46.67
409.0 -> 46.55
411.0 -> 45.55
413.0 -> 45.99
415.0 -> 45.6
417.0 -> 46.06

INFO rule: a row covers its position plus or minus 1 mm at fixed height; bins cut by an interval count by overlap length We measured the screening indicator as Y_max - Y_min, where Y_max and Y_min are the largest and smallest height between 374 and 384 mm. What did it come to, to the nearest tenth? 1.8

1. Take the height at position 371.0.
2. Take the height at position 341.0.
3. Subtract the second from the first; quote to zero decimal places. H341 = 10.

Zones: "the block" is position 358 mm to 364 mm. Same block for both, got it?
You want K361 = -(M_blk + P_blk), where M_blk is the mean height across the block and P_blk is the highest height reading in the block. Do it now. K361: -92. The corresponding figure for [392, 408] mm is -92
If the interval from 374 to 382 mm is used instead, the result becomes -94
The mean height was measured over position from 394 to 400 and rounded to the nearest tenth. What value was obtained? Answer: 45.3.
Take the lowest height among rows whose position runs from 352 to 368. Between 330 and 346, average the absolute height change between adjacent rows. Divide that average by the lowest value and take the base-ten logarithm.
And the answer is -1.79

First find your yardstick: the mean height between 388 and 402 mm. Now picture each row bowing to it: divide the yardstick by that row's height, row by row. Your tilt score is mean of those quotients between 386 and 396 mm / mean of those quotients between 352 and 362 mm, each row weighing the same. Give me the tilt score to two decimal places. 0.97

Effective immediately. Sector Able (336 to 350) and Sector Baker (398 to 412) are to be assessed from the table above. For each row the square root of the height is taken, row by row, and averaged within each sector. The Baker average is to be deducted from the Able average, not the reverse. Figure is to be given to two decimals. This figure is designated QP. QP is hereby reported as -0.50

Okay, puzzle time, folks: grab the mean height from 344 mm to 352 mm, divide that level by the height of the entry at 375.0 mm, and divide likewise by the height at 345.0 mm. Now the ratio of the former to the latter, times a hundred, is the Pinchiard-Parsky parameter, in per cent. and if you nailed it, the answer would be 86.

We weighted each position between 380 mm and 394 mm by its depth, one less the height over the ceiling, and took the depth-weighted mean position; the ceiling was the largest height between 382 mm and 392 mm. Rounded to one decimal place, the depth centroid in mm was 387.1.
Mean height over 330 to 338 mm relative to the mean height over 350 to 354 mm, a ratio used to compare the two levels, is 0.849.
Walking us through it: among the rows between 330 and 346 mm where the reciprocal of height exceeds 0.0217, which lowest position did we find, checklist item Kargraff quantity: 331.0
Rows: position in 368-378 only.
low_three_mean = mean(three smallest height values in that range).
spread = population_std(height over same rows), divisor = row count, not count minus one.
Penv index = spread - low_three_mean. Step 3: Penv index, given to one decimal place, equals -46.5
